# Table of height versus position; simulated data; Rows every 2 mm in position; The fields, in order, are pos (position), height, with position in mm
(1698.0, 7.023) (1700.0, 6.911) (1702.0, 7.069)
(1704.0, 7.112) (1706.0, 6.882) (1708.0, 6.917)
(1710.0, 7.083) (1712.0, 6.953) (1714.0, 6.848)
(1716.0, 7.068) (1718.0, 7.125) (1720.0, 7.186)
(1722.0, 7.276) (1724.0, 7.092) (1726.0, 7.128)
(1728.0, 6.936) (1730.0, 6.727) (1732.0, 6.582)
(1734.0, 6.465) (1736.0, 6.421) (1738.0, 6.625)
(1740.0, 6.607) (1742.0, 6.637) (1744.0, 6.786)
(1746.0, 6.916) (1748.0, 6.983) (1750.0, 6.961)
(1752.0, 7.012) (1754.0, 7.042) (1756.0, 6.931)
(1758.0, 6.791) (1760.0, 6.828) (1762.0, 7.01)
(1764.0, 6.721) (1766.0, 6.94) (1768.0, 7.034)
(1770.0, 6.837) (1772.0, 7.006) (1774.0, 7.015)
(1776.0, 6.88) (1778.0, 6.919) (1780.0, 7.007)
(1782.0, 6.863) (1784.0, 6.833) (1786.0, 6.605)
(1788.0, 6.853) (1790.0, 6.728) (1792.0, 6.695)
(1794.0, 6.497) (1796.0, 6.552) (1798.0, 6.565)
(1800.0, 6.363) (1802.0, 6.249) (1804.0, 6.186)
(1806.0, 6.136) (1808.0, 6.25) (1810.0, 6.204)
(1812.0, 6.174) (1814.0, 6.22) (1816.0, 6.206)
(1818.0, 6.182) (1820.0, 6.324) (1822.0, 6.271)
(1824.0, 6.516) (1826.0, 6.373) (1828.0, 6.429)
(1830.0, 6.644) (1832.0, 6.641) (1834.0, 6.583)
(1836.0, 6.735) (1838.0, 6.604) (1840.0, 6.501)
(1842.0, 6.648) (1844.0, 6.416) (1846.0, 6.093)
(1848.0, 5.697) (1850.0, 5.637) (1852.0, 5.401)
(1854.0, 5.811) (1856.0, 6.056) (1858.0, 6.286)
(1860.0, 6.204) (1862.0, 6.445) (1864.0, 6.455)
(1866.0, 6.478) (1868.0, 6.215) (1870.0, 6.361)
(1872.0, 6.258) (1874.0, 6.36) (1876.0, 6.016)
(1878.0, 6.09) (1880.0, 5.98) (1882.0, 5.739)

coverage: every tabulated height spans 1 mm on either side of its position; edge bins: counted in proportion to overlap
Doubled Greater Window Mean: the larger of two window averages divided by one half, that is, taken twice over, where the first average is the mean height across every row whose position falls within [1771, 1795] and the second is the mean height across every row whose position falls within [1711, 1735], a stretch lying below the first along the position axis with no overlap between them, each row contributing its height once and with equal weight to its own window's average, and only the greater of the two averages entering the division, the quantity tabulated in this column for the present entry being 13.9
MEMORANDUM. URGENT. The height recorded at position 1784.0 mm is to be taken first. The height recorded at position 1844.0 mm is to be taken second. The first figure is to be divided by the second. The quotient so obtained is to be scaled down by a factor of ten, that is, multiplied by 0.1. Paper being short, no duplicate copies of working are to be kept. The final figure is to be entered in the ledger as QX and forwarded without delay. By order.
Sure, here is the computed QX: 0.106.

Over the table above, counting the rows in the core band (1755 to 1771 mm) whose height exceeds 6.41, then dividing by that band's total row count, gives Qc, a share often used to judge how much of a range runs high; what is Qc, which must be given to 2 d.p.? 1.00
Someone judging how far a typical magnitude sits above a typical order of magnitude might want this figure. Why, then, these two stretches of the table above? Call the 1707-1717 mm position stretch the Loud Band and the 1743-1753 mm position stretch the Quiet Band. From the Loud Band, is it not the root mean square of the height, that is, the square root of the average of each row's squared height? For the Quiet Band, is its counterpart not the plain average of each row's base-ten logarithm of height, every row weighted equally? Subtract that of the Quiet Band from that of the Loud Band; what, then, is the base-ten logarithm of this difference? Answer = 0.788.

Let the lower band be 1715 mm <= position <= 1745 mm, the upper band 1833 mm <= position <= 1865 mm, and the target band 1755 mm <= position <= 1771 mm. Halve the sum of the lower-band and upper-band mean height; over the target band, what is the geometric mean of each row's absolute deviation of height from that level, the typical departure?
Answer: 0.34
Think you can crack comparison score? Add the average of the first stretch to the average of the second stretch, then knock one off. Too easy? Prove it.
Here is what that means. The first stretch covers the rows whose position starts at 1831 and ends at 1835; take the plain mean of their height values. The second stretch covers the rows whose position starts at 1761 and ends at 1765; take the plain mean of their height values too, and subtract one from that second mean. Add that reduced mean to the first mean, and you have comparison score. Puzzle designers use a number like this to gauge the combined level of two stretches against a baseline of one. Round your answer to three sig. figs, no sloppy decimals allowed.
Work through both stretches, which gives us 12.5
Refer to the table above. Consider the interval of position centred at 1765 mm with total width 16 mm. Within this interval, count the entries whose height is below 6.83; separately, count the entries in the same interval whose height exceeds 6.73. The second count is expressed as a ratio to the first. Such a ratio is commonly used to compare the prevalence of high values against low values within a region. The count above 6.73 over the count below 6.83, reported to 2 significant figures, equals 2.3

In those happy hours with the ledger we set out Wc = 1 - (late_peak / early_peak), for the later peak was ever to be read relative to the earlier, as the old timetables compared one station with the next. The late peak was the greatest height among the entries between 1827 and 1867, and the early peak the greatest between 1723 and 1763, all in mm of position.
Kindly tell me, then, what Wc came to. 0.06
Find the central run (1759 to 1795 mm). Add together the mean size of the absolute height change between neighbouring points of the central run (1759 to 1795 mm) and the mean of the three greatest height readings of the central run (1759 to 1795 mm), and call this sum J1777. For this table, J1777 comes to 7.16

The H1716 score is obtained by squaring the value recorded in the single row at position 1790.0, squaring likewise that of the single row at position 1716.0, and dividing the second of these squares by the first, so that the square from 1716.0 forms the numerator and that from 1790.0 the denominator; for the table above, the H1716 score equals 1.10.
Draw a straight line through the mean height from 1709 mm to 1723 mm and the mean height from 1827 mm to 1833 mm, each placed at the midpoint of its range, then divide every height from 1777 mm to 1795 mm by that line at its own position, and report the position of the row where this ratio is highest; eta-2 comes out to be 1780.0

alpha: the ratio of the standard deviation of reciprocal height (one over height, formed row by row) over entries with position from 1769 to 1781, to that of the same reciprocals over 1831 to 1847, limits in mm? 0.32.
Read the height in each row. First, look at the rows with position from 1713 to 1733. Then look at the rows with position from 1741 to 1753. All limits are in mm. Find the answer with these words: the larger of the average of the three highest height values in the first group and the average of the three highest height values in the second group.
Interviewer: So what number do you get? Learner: 7.20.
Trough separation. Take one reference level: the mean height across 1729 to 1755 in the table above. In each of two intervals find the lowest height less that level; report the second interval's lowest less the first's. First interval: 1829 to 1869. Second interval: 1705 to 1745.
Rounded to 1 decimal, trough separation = 1.0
